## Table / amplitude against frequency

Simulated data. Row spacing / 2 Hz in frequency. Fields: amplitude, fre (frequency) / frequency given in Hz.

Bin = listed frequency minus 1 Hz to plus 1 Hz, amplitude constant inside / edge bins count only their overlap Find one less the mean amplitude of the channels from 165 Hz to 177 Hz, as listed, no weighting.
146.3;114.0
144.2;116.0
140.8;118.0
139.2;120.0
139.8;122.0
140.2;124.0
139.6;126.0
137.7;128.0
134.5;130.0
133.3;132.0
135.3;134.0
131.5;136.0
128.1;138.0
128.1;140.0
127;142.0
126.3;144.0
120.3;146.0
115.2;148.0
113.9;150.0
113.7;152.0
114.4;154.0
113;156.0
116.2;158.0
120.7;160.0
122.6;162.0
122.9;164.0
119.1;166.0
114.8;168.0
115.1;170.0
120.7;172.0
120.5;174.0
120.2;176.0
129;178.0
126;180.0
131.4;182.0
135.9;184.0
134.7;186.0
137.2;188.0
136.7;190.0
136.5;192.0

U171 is -117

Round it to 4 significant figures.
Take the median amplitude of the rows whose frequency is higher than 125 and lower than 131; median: 137.7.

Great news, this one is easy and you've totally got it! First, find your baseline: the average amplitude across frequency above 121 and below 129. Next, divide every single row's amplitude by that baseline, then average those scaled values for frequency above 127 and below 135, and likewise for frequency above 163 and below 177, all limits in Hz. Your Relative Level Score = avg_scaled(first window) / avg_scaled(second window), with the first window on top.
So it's 1.14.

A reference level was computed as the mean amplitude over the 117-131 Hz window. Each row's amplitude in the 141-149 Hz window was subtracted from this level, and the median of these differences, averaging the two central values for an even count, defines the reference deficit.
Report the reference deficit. 16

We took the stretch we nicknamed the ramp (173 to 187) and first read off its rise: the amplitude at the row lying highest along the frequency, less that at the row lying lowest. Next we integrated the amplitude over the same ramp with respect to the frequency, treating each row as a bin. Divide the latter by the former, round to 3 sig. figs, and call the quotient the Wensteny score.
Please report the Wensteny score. 126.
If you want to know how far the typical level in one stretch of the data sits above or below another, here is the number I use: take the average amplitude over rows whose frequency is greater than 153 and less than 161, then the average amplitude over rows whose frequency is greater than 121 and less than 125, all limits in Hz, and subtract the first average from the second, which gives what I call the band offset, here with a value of 24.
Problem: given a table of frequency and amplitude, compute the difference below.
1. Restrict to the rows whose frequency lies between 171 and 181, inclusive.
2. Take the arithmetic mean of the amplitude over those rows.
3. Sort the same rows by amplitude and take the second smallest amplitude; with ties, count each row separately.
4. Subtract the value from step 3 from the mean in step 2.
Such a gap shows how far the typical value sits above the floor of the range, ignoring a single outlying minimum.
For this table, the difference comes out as 3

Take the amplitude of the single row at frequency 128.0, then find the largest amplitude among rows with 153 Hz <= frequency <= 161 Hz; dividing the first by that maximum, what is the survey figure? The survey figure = 1.141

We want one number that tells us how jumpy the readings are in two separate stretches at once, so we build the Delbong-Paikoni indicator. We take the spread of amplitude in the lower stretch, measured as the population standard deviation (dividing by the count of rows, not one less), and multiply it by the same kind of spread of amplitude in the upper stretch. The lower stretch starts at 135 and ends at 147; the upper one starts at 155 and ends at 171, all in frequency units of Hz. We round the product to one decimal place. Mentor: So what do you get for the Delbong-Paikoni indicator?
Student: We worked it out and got 11.9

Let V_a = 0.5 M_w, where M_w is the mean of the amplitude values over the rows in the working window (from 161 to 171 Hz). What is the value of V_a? 59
